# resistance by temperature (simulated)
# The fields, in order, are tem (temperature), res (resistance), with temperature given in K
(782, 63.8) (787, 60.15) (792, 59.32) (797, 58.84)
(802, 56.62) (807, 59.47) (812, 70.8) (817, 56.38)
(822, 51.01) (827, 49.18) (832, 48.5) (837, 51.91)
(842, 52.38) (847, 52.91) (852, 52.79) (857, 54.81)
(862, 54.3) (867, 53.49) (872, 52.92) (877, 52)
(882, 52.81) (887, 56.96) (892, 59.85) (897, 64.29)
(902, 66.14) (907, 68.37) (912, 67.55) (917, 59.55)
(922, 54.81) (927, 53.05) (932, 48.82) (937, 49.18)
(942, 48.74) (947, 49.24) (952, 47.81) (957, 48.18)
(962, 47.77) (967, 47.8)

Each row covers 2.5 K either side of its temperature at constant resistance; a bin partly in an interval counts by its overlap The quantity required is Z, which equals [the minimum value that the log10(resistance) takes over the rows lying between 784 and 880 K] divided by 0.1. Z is 16.9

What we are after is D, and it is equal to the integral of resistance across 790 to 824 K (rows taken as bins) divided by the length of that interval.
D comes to 59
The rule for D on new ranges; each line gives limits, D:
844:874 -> 54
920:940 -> 51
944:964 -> 48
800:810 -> 59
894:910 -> 66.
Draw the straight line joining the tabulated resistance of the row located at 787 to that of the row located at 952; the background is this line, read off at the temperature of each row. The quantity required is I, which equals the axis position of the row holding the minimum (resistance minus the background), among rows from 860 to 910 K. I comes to 877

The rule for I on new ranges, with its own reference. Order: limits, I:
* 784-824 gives 822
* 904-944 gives 932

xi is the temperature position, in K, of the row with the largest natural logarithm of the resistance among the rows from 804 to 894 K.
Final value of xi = 812 K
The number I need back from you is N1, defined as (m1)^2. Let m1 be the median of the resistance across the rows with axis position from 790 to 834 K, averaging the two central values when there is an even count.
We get 3206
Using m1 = 57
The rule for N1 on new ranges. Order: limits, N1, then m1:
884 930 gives 3582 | 60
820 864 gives 2744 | 52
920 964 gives 2383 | 49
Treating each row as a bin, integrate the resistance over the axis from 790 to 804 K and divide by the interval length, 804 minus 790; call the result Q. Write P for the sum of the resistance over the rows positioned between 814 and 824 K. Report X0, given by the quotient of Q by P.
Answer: 0.54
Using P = 107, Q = 58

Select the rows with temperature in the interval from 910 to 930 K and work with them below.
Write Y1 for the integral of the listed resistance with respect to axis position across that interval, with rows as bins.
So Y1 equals 1165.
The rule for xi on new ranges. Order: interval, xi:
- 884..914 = 907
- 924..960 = 927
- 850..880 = 857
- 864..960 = 907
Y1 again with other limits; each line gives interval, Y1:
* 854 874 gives 1078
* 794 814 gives 1223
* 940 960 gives 969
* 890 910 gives 1297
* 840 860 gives 1065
